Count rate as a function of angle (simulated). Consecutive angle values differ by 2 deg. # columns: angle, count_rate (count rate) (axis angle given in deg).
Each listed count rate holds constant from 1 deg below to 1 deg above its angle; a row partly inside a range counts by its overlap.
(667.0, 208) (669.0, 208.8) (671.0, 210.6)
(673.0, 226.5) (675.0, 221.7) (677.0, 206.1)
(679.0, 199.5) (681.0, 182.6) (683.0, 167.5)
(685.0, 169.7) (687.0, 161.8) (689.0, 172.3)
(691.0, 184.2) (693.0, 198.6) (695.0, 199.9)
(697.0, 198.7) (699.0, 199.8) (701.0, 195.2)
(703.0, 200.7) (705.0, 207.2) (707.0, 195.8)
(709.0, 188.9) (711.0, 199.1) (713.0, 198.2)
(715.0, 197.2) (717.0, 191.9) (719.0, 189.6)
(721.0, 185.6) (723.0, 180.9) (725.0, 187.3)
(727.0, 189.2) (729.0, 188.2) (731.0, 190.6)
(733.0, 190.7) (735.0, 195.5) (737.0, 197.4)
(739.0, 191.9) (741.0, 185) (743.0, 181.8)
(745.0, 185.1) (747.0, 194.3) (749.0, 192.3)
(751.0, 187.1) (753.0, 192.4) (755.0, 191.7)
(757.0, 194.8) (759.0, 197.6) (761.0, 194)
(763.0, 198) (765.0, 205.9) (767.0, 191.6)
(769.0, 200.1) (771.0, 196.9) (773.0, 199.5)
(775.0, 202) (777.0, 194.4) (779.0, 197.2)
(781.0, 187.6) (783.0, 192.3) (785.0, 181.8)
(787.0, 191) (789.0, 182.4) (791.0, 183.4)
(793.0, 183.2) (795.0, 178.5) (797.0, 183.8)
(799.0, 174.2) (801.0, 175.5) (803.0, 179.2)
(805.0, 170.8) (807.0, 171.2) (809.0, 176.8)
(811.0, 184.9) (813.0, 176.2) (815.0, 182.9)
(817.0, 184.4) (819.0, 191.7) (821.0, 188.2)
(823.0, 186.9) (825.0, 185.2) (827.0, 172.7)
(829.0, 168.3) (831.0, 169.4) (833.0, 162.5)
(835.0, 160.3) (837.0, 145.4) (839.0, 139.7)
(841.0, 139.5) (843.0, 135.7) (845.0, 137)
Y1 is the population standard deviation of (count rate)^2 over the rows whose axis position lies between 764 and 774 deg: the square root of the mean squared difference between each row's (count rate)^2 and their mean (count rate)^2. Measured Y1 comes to 1848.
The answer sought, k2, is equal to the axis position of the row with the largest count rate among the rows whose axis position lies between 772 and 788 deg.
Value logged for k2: 775.0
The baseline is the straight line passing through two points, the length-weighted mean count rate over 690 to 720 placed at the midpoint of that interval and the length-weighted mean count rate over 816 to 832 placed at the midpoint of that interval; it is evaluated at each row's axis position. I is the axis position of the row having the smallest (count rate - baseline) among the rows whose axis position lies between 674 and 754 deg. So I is 687.0 deg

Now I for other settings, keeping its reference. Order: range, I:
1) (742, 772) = 743.0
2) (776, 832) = 805.0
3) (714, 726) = 723.0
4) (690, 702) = 691.0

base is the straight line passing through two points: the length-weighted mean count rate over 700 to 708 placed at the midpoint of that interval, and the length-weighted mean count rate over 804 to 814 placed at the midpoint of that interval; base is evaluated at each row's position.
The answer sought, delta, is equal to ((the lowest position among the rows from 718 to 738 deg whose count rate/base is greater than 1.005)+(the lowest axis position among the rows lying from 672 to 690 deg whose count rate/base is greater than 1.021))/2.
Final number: 704 deg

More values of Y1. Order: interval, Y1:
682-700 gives 5501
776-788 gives 1877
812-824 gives 1781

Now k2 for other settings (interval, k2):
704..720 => 705.0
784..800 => 787.0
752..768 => 765.0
